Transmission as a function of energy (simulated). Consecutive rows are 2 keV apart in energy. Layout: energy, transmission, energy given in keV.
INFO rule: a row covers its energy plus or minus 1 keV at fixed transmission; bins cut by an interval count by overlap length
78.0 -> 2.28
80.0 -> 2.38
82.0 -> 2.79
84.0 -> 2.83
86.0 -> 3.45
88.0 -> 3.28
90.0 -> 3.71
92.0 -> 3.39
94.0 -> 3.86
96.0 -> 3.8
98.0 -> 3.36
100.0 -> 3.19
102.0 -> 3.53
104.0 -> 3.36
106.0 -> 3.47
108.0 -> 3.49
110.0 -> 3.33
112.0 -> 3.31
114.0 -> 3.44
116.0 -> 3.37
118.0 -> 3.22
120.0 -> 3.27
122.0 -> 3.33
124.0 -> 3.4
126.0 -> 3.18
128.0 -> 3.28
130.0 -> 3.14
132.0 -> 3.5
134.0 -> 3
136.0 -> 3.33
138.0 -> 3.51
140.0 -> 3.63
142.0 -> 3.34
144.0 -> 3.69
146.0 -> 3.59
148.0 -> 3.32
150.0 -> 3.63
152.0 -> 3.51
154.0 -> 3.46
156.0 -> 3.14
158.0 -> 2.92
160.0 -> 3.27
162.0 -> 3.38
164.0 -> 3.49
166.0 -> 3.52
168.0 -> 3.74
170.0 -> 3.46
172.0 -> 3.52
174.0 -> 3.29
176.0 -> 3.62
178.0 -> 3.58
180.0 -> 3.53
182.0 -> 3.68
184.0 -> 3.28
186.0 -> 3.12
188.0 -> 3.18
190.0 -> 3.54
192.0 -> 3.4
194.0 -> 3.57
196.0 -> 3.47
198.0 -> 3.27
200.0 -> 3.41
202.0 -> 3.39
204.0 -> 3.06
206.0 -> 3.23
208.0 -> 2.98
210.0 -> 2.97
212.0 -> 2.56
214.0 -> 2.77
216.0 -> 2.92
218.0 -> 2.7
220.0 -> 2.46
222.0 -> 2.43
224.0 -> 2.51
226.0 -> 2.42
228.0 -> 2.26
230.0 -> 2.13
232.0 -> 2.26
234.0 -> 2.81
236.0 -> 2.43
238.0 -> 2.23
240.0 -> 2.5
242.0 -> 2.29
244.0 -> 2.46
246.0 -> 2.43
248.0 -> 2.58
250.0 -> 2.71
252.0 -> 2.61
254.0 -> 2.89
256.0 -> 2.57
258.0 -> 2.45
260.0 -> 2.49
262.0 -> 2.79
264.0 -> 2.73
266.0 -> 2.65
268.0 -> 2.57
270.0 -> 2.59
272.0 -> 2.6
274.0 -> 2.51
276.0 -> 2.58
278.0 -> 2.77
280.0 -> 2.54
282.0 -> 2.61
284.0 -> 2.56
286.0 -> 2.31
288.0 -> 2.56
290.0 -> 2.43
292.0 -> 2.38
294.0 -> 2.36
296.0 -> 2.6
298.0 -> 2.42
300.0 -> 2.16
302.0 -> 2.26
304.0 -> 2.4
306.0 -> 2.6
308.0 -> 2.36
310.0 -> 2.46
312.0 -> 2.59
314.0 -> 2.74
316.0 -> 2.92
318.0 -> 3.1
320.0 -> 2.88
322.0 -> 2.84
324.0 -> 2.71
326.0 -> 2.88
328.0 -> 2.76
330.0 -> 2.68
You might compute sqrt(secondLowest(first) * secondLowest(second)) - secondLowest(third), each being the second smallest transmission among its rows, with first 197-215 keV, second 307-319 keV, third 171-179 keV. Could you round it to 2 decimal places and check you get -0.91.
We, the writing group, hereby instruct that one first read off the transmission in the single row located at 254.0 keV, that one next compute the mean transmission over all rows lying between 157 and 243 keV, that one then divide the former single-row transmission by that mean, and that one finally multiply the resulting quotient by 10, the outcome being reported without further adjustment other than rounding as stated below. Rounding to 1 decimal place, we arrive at 9.5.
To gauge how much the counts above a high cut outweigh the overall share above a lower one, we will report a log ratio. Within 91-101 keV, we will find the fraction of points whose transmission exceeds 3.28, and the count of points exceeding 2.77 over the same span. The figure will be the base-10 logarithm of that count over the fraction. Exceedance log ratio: 0.80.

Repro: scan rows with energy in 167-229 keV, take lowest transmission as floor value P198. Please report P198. 2.26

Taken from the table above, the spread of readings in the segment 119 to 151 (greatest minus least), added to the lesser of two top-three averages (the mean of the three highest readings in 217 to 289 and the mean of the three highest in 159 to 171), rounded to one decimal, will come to 3.5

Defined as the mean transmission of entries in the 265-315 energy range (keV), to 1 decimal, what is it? 2.5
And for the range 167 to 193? 3.5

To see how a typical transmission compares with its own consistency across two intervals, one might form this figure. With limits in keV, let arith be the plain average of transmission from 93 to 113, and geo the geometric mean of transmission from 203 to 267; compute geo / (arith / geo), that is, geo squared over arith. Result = 1.9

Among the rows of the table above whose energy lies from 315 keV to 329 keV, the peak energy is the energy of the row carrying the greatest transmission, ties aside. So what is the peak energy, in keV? 318.0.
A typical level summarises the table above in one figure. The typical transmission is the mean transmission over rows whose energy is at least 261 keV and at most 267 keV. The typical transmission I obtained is 2.72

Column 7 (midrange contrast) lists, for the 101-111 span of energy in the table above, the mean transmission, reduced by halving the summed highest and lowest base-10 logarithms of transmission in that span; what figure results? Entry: 2.90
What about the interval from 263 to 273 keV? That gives 2.20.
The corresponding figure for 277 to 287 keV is 2.15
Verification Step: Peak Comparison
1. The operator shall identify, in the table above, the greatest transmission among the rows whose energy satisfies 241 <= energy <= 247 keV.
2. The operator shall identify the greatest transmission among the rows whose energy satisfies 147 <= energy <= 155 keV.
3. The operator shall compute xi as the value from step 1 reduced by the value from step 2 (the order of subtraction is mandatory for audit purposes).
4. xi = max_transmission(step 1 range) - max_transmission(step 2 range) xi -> -1.2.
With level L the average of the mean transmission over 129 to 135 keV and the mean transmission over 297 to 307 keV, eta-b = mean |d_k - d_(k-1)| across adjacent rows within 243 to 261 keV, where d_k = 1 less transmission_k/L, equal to 0.052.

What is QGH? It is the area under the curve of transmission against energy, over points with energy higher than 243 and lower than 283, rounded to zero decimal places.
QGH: 104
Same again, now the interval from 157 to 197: 137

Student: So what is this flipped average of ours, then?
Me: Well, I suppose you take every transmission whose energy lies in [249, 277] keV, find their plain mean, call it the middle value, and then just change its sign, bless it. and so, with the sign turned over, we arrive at -2.6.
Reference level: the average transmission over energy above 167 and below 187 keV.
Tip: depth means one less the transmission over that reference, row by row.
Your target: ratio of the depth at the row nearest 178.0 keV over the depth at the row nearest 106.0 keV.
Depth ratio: -8.2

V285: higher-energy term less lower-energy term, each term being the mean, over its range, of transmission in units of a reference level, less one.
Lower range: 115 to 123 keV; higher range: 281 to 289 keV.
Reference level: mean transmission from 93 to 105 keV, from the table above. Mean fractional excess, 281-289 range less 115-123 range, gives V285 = -0.22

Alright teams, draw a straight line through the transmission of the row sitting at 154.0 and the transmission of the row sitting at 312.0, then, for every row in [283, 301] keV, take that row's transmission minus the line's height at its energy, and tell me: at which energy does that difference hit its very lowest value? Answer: 300.0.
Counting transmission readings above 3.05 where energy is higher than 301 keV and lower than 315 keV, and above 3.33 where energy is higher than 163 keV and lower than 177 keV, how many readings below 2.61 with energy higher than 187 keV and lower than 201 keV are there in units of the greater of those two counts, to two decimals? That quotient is 0.00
